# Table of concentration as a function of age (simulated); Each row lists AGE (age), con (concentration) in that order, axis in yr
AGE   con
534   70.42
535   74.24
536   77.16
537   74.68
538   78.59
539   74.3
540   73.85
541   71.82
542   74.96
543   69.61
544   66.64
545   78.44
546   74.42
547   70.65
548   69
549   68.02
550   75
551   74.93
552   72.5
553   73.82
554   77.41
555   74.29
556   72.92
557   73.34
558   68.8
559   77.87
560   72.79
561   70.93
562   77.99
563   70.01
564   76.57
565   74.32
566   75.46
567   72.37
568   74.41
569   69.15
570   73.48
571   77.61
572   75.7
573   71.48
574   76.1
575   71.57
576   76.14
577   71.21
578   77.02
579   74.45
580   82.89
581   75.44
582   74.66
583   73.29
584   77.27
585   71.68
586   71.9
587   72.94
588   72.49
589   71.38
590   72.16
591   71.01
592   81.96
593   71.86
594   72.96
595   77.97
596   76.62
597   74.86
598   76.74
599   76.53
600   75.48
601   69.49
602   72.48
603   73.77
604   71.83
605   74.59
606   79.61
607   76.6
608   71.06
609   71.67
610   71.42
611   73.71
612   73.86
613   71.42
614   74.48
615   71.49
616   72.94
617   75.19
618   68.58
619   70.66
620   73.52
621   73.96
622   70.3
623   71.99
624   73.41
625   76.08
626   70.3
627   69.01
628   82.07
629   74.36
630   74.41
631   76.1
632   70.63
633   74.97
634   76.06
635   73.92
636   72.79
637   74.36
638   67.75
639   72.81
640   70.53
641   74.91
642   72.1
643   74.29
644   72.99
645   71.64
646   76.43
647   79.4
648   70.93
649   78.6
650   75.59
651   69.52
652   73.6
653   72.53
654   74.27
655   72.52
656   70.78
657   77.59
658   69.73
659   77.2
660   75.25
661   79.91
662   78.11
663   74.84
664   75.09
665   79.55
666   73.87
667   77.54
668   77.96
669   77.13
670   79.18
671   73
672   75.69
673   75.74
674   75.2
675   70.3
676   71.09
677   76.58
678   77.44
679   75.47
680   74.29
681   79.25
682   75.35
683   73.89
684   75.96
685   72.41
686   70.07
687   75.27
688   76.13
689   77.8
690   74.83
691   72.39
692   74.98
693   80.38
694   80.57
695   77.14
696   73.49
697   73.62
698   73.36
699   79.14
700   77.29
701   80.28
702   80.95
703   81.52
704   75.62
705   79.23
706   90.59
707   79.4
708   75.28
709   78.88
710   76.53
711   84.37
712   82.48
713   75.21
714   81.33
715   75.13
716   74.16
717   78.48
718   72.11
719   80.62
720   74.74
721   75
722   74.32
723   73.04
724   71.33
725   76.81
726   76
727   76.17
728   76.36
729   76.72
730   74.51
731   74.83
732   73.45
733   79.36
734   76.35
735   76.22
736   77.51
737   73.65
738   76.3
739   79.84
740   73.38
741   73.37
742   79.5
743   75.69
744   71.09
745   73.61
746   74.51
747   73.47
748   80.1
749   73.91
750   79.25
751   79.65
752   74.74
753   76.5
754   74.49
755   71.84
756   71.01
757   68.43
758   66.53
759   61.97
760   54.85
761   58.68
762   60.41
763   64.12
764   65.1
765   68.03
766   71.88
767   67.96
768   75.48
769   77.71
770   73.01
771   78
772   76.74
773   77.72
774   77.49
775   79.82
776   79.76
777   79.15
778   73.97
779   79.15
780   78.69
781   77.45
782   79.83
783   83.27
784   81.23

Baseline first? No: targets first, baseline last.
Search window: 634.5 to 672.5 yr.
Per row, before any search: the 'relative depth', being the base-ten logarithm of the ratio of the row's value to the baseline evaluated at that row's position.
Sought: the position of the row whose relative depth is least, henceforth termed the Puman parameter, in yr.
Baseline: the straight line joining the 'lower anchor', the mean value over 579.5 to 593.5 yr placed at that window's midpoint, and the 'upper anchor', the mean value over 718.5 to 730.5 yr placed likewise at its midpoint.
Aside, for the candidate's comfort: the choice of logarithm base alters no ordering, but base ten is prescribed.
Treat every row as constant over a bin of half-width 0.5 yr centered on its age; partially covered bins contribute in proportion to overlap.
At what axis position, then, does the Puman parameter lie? 638 yr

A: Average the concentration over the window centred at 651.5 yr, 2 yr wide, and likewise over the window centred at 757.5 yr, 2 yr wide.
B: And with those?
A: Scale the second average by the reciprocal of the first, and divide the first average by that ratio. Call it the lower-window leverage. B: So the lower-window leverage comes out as 75.9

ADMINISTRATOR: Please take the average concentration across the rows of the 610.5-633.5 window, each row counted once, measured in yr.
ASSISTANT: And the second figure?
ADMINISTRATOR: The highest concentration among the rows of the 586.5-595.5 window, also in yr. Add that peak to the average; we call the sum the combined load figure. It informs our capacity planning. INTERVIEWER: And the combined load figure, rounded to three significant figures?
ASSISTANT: 155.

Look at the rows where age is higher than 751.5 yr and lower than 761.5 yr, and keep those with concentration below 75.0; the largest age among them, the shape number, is 761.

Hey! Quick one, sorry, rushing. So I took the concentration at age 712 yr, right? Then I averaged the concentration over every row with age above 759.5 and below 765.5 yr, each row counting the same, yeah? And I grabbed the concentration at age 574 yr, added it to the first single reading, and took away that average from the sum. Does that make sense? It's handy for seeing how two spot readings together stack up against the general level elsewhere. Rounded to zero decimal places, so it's 97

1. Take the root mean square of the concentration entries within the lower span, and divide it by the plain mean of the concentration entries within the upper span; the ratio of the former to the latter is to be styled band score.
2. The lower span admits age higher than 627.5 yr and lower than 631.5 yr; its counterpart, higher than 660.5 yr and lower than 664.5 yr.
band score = 1.00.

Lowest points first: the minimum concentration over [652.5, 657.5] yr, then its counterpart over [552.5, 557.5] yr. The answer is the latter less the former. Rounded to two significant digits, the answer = 2.1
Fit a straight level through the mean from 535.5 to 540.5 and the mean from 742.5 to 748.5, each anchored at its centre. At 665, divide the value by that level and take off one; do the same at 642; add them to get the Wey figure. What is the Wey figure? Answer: 0.017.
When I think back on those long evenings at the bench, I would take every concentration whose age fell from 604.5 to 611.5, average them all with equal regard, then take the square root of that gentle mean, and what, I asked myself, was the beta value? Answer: 8.61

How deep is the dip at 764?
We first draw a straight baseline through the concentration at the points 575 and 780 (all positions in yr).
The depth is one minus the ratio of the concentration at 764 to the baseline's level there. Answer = 0.17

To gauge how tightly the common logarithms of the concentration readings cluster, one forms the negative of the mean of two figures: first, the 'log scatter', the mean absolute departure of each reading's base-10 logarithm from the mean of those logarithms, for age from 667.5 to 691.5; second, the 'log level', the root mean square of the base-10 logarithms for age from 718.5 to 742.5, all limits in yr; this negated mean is -0.946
